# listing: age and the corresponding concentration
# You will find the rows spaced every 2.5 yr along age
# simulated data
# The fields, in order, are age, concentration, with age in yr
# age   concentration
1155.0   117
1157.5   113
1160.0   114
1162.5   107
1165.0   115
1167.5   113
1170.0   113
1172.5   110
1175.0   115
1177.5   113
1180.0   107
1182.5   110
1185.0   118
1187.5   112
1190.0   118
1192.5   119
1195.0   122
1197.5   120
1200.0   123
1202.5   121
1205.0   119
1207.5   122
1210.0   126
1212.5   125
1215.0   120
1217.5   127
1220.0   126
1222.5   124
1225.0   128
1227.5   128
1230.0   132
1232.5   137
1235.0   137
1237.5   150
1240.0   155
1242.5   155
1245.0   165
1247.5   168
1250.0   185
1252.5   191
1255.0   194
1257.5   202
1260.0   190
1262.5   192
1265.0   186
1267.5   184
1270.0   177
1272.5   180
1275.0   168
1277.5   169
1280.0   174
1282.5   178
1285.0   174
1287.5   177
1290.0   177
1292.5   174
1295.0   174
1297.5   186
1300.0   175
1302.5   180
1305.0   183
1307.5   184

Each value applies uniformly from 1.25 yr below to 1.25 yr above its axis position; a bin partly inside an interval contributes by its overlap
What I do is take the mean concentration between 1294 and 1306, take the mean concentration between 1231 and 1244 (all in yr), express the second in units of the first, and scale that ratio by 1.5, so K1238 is 1.23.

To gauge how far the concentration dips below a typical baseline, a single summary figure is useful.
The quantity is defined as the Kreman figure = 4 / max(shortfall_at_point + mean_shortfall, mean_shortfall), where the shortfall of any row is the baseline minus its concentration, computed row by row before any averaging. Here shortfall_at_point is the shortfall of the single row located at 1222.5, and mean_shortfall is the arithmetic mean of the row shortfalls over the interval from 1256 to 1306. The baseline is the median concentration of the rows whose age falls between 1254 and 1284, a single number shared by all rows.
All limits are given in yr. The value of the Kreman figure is 0.067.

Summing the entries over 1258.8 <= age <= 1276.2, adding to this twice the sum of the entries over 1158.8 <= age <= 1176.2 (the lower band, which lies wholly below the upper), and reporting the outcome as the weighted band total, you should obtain 2851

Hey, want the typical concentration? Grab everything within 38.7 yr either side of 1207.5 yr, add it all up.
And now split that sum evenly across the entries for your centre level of 126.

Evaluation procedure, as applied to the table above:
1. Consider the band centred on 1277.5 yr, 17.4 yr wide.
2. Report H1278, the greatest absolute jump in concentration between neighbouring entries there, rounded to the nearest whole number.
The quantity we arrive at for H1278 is 12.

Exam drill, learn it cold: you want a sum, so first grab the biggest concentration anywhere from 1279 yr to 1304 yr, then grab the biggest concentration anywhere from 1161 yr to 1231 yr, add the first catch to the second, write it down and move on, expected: 318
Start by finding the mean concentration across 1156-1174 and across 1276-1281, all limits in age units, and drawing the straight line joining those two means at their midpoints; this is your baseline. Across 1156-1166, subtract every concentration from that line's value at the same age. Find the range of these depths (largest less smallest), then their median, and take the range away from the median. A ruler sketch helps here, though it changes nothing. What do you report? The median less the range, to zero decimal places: -12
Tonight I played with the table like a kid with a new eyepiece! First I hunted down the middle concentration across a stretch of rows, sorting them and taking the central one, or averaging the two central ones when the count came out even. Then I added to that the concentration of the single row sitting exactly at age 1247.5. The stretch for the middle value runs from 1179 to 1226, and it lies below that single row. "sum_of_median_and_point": 289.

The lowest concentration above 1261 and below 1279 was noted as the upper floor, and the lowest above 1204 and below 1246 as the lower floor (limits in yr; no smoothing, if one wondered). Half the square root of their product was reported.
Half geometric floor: 71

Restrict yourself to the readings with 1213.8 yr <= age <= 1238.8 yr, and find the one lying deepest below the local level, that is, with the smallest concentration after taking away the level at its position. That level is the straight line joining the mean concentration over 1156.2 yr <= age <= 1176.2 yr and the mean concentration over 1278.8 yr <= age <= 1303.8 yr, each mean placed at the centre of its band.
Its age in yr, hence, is 1215.0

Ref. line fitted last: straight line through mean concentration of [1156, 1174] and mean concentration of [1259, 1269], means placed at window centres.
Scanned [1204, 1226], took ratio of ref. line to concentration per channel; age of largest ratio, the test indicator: 1222.5 yr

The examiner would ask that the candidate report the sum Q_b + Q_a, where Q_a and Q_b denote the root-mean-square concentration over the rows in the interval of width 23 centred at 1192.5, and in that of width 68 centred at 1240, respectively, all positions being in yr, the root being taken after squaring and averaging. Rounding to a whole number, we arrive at 276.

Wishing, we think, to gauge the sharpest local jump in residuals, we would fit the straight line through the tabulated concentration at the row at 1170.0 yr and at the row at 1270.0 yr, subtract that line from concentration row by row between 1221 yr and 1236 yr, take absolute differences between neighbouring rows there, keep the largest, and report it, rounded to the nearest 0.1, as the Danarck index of 3.4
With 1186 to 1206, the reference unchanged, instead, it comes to 4.4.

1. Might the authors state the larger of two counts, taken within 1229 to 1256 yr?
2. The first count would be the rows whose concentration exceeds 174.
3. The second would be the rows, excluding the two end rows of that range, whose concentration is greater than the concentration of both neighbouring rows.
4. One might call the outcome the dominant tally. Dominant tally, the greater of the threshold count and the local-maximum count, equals 3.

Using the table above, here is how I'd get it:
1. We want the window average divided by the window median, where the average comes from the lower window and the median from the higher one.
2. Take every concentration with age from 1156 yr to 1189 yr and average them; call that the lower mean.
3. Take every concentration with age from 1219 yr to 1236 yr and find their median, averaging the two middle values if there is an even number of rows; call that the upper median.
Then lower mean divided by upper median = 0.88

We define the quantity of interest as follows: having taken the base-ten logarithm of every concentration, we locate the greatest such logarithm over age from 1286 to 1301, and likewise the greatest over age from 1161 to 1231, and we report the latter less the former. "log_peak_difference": -0.149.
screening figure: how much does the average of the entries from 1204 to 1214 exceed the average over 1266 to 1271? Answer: -58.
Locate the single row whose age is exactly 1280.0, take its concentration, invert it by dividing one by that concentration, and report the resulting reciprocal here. 0.0057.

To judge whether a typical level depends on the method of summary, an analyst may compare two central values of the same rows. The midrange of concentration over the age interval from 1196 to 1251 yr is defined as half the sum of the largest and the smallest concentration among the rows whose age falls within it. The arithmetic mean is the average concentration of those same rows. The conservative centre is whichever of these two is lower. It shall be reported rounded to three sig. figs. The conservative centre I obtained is 136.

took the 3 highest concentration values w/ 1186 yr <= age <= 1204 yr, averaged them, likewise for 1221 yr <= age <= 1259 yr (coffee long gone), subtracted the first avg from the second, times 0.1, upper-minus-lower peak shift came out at 7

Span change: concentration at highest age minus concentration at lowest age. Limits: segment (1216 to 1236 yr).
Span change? 10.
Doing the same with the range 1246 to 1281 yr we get 6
